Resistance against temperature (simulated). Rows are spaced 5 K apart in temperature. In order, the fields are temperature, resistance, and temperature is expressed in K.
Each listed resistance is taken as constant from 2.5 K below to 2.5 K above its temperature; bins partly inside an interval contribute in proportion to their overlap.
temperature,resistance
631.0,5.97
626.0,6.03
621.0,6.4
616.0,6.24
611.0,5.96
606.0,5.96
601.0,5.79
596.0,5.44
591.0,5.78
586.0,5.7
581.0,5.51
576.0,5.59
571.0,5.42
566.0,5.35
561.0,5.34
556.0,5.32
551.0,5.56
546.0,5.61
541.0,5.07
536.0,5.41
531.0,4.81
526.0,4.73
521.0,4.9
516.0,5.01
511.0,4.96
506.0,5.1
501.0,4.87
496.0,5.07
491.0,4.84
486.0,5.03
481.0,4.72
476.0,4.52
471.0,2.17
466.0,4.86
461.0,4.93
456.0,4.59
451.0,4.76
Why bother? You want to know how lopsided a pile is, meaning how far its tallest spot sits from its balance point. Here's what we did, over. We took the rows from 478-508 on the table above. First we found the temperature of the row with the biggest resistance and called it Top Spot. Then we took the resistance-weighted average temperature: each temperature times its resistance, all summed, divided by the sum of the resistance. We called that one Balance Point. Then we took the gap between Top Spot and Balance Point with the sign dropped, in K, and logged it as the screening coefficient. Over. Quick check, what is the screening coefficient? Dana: 12.4 K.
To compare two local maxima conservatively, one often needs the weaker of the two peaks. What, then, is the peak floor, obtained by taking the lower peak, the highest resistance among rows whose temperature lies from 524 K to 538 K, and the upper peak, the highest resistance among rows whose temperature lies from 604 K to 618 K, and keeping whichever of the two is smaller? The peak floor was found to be 5.41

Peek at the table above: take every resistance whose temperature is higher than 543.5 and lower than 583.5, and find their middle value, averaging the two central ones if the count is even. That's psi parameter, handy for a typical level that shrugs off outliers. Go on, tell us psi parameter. 5.5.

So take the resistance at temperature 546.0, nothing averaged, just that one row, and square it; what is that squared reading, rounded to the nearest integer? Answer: 31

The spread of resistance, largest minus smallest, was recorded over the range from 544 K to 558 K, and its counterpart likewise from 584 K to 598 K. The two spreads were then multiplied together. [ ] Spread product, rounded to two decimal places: 0.10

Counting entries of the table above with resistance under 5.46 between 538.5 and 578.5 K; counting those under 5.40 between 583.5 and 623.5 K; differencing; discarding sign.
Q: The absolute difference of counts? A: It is 5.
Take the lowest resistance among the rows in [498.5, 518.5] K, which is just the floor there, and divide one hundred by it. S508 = 20.5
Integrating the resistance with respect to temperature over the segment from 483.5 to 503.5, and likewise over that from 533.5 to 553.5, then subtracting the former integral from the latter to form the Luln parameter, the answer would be 9.2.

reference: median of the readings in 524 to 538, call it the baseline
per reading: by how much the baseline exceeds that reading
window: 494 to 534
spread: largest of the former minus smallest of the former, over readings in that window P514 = 0.4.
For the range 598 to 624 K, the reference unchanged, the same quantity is 0.6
